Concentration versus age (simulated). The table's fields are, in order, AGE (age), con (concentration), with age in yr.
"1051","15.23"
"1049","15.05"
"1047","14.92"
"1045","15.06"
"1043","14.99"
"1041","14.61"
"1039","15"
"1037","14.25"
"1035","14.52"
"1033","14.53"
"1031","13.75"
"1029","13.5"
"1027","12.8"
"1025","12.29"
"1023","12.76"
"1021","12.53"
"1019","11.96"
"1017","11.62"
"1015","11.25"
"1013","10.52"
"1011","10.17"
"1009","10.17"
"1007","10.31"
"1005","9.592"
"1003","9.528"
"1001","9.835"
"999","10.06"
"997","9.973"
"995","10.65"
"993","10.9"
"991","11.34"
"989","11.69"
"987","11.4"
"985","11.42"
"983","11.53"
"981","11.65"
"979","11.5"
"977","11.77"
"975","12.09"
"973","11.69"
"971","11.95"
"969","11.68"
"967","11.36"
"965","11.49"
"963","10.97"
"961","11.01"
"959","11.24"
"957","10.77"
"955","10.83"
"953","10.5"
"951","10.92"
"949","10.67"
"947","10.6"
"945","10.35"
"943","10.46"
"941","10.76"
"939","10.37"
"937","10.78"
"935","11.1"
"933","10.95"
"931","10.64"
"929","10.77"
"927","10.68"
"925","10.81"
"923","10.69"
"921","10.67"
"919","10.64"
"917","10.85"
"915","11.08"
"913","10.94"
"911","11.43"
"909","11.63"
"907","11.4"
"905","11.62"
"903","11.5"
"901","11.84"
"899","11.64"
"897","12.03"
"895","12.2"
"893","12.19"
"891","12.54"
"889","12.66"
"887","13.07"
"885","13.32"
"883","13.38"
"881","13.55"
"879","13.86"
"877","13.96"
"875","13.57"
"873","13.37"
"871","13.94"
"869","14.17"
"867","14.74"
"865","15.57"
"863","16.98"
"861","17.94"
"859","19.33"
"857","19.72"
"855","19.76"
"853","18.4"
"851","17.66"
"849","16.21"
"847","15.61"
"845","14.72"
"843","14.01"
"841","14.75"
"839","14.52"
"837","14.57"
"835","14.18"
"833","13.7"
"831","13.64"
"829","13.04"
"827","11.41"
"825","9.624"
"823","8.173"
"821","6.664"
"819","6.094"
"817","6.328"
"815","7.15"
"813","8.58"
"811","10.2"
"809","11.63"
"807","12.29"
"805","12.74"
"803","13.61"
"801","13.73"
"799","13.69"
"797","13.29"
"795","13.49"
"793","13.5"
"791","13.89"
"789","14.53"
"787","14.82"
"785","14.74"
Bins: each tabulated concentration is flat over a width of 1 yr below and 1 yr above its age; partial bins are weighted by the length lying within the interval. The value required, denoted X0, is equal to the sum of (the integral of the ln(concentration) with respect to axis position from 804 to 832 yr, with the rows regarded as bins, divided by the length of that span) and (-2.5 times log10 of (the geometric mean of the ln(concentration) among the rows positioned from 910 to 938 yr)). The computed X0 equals 1.30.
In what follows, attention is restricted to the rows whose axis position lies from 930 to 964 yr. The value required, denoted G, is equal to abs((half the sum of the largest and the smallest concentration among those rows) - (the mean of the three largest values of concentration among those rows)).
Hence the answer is 0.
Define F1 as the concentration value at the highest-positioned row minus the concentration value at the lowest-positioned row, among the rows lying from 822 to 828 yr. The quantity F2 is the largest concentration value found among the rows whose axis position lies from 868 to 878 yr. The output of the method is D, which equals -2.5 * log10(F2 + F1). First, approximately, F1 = 3.2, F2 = 14.17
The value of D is -3.10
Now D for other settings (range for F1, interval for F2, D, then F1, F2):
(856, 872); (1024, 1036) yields -2.36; -5.8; 14.53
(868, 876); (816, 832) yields -2.79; -0.6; 13.64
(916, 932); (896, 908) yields -2.68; -0.2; 12.03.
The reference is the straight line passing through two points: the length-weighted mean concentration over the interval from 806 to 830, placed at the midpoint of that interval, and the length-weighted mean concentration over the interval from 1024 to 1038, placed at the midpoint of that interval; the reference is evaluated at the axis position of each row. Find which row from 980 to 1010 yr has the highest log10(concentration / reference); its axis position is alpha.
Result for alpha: 981 yr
